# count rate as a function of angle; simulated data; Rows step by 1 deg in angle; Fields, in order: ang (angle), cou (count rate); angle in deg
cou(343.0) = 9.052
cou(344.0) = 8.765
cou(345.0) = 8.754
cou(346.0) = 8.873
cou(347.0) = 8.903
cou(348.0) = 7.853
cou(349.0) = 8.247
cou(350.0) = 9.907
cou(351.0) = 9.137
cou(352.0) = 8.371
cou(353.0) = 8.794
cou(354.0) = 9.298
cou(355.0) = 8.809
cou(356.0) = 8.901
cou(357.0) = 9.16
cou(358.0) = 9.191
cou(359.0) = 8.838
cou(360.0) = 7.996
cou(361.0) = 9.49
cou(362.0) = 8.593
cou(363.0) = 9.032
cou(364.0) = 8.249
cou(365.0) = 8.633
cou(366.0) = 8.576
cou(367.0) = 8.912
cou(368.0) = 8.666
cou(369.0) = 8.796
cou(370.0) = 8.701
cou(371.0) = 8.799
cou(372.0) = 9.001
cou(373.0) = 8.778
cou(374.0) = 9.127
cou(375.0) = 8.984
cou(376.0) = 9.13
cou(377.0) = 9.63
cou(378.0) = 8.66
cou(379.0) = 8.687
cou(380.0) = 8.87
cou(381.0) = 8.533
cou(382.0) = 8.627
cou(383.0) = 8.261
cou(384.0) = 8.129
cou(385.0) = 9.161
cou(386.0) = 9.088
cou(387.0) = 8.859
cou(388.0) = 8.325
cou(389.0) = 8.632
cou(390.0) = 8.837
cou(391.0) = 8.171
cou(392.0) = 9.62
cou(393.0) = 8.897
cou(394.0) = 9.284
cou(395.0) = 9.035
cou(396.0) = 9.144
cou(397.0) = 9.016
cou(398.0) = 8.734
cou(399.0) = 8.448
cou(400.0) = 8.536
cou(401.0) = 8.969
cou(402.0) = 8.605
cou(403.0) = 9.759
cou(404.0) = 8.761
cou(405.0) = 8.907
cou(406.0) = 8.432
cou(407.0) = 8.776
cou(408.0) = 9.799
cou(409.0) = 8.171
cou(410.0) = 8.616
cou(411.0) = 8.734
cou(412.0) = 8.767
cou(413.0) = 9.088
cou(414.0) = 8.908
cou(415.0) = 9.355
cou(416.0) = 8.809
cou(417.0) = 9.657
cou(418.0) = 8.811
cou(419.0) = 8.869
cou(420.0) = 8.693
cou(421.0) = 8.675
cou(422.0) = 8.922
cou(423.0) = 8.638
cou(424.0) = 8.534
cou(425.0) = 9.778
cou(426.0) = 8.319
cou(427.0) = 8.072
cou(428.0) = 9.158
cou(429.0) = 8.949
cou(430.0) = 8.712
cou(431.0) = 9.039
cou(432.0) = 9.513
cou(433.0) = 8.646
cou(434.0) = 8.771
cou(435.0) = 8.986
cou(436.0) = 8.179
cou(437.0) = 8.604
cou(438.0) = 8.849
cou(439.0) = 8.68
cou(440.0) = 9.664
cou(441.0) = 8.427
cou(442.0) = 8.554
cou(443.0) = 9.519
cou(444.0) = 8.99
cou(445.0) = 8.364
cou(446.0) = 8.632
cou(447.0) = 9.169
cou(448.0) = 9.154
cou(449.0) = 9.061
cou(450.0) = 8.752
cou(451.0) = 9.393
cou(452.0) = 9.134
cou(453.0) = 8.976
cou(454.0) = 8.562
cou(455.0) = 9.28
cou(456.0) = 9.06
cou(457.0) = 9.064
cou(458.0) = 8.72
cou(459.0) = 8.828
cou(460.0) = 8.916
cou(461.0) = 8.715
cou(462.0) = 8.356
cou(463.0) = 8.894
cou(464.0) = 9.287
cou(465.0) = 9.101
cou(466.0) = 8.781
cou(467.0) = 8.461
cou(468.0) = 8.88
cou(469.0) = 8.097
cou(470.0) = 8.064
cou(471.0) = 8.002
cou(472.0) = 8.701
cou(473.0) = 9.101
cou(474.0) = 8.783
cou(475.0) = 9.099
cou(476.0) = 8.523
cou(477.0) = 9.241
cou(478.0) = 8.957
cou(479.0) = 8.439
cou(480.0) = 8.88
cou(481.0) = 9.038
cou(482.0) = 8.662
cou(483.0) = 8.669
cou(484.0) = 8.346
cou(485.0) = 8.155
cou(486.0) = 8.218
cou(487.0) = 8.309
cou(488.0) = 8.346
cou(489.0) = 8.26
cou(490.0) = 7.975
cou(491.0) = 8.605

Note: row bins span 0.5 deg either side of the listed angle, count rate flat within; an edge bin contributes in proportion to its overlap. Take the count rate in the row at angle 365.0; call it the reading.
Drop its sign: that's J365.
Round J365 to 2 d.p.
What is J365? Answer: 8.63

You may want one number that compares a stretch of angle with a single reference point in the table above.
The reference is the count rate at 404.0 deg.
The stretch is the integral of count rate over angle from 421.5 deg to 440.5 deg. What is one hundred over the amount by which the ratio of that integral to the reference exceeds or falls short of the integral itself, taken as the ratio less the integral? -0.672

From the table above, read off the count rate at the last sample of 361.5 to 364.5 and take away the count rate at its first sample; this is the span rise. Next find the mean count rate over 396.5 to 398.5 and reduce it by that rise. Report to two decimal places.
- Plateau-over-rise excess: 9.22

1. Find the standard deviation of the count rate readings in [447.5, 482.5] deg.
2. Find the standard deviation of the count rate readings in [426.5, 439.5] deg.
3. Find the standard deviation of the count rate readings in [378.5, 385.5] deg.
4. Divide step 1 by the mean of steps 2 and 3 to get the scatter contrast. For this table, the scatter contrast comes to 1.0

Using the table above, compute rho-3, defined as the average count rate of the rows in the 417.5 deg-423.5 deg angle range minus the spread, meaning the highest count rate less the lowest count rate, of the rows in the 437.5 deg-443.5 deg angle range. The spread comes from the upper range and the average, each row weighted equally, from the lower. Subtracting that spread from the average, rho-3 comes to 7.5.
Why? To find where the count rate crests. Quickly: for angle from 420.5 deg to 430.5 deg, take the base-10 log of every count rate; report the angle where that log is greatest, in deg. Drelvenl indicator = 425.0 deg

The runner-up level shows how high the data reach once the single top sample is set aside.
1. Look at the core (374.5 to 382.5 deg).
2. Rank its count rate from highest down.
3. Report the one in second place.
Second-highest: 9.13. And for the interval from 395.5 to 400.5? 9.016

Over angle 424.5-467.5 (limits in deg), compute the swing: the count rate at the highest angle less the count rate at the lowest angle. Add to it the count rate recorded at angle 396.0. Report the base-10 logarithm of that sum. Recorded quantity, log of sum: 0.894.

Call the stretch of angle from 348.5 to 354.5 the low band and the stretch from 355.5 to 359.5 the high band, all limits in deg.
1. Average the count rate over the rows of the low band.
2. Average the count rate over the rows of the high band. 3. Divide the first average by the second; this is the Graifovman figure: 0.99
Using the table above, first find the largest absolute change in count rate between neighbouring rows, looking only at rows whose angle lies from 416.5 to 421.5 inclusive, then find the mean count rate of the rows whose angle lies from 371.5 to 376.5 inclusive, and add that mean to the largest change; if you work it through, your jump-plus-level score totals 9.85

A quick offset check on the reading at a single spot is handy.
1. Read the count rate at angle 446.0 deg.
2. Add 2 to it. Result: 10.63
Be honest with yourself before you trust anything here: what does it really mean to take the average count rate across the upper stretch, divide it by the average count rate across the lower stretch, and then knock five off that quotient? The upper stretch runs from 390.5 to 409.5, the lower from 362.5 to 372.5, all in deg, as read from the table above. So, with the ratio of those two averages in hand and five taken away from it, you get -3.98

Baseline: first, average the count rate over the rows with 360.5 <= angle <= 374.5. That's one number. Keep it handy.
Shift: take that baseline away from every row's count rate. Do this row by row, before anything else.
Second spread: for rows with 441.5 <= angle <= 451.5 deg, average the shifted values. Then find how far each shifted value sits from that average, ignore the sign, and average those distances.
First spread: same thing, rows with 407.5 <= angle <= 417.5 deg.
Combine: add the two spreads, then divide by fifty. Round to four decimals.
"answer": 0.0139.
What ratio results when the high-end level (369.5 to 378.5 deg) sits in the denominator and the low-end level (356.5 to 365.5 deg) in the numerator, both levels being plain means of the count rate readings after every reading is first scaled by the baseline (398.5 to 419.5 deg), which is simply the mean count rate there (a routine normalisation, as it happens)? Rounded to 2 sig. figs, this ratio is 0.98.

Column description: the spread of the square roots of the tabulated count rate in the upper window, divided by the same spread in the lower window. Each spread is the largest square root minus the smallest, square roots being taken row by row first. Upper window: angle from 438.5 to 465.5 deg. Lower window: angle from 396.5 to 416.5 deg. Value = 0.80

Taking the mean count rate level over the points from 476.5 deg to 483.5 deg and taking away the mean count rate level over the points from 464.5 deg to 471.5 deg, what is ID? 0.36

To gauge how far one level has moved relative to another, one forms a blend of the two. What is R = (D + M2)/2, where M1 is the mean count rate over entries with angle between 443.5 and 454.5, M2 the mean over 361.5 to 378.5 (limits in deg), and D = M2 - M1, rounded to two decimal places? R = 4.38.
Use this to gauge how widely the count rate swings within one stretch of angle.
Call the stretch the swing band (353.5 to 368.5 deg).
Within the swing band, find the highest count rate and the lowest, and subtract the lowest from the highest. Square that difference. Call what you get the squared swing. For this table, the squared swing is 2.2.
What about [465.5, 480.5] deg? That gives 1.5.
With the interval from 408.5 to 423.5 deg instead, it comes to 2.2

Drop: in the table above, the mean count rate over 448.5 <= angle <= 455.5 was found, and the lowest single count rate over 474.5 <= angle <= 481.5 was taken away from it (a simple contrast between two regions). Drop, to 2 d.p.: 0.58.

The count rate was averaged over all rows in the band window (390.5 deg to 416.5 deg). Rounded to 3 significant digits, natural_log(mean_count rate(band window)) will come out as 2.19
